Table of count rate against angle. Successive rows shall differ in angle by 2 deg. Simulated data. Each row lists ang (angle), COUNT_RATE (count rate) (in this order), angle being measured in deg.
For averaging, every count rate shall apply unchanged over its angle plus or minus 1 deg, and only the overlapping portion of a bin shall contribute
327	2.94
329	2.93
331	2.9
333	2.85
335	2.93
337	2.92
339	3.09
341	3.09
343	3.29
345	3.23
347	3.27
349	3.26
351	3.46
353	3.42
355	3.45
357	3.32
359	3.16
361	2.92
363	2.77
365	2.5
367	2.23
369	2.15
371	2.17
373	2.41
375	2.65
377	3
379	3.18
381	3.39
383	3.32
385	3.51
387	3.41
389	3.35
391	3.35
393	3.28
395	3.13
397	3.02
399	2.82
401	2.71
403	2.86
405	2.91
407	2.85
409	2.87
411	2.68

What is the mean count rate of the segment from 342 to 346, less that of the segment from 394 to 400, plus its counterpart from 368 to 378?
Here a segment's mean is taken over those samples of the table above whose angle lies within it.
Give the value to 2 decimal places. 2.75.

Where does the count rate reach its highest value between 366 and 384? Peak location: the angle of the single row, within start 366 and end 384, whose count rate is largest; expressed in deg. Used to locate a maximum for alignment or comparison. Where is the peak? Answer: 381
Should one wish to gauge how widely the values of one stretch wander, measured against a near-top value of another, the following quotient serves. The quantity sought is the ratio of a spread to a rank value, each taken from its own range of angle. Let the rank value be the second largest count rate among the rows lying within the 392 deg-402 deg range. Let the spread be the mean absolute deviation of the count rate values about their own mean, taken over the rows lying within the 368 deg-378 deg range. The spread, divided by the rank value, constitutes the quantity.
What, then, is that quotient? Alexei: 0.0892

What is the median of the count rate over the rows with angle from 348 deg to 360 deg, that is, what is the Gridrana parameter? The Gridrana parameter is 3.37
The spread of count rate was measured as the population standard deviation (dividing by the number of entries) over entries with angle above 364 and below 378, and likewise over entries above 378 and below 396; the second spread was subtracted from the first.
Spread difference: 0.17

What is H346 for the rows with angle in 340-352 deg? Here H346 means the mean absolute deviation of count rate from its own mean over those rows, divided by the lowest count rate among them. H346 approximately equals 0.024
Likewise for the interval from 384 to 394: 0.020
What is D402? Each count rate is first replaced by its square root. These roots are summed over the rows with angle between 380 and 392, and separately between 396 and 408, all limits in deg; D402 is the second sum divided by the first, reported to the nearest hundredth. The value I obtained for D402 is 0.92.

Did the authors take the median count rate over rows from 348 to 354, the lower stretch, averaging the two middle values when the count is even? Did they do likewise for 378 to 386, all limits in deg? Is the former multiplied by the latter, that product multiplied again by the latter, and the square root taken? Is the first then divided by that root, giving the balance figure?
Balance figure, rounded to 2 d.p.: 0.55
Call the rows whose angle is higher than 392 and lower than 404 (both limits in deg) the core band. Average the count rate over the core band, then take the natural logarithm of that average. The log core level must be 1.09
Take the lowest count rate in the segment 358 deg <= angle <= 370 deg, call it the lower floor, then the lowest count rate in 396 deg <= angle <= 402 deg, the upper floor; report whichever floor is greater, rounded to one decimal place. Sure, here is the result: 2.7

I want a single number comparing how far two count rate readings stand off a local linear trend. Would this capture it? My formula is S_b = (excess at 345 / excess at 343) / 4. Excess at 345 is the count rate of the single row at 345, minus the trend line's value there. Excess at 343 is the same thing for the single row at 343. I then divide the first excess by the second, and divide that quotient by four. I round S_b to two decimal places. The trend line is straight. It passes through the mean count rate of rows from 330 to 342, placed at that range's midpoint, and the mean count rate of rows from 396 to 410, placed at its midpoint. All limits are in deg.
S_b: 0.21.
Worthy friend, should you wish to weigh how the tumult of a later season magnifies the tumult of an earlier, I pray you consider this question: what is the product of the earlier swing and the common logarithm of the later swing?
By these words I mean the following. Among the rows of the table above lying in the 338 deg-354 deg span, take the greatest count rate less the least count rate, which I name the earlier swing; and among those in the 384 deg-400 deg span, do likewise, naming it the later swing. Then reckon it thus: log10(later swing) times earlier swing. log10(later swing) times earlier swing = -0.06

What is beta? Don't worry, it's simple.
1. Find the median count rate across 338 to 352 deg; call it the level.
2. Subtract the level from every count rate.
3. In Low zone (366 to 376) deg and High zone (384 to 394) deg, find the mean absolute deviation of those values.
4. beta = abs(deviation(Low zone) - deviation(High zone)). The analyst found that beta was 0.10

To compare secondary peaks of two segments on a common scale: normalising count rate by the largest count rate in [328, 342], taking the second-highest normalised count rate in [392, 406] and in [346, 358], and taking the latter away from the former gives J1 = -0.10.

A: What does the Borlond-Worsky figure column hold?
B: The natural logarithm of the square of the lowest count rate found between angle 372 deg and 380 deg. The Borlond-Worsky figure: 1.76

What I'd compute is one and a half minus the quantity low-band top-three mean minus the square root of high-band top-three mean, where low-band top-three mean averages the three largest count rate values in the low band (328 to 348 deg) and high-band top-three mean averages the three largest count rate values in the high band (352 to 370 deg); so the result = 0.08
